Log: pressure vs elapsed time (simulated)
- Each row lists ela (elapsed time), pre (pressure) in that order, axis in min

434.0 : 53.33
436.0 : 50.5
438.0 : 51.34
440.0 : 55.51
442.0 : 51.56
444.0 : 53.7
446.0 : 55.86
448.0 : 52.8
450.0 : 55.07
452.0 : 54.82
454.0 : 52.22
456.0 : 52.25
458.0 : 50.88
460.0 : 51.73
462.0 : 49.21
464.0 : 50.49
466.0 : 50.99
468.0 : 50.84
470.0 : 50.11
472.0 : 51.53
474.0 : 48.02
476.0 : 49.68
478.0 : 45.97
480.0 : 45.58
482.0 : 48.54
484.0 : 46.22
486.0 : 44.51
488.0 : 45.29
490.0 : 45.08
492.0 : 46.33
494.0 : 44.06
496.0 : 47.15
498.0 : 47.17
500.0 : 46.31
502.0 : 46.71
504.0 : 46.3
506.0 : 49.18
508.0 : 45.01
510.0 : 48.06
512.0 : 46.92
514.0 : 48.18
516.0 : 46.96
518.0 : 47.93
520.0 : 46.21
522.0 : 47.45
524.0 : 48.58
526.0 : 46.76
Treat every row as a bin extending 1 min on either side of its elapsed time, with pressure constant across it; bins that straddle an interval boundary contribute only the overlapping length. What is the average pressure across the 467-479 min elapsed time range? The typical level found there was 49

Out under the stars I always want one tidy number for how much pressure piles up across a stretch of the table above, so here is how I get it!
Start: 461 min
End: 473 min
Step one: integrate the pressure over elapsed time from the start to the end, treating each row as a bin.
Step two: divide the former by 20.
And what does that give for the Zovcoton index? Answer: 30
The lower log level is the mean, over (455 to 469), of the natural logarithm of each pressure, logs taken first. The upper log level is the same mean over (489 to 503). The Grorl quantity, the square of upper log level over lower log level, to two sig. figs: 0.95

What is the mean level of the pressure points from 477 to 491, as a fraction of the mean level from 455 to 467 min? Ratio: 0.90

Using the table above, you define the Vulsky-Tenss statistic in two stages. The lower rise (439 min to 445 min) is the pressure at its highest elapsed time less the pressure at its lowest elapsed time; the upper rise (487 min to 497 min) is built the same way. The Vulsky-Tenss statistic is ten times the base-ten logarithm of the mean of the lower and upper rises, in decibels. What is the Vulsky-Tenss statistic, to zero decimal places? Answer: -16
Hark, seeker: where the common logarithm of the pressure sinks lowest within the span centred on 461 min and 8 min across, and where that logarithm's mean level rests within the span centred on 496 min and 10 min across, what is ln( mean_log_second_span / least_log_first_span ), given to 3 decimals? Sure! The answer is -0.016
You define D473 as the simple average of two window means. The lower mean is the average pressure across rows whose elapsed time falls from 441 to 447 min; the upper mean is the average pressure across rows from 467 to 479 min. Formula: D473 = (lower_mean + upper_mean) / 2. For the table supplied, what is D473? 51.5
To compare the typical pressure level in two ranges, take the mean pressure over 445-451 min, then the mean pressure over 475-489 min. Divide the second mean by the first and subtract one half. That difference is 0.35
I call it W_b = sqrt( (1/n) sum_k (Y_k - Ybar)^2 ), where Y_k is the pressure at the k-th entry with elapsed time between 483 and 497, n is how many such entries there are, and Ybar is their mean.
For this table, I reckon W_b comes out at 1.0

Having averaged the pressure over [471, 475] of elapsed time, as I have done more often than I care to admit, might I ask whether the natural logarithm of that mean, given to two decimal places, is 3.91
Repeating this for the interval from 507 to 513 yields 3.84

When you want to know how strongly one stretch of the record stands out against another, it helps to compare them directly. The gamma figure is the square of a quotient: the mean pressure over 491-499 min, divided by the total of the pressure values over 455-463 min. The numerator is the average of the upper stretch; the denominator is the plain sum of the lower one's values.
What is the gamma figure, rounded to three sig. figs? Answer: 0.0512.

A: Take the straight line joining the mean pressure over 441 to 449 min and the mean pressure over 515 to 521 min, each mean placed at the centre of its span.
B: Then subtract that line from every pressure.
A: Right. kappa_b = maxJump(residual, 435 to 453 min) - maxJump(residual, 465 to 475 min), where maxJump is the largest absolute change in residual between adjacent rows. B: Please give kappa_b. 1.0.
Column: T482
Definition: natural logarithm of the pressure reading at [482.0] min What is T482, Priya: 3.88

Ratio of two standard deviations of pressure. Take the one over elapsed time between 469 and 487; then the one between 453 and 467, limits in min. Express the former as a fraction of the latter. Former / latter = 2.2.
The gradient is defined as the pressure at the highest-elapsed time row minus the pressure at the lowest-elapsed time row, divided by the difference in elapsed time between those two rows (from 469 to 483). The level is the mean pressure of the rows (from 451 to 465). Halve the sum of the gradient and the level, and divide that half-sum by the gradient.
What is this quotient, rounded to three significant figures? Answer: -197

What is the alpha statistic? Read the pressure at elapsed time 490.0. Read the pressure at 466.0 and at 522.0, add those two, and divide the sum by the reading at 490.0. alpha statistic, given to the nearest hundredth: 2.18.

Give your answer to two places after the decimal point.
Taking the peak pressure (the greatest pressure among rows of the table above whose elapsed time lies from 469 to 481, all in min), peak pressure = 51.53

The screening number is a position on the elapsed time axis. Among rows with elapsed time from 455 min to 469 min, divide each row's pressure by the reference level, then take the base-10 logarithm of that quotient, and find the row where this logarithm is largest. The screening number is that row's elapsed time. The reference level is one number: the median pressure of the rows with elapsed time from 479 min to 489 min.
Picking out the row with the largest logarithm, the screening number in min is 456.0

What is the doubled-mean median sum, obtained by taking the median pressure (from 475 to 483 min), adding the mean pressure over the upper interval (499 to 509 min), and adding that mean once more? 141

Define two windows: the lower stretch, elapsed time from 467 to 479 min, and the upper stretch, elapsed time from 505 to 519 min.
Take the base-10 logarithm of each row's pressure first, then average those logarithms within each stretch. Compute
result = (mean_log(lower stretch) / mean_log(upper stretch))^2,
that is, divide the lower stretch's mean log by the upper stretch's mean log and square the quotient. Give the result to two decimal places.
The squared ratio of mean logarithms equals 1.02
